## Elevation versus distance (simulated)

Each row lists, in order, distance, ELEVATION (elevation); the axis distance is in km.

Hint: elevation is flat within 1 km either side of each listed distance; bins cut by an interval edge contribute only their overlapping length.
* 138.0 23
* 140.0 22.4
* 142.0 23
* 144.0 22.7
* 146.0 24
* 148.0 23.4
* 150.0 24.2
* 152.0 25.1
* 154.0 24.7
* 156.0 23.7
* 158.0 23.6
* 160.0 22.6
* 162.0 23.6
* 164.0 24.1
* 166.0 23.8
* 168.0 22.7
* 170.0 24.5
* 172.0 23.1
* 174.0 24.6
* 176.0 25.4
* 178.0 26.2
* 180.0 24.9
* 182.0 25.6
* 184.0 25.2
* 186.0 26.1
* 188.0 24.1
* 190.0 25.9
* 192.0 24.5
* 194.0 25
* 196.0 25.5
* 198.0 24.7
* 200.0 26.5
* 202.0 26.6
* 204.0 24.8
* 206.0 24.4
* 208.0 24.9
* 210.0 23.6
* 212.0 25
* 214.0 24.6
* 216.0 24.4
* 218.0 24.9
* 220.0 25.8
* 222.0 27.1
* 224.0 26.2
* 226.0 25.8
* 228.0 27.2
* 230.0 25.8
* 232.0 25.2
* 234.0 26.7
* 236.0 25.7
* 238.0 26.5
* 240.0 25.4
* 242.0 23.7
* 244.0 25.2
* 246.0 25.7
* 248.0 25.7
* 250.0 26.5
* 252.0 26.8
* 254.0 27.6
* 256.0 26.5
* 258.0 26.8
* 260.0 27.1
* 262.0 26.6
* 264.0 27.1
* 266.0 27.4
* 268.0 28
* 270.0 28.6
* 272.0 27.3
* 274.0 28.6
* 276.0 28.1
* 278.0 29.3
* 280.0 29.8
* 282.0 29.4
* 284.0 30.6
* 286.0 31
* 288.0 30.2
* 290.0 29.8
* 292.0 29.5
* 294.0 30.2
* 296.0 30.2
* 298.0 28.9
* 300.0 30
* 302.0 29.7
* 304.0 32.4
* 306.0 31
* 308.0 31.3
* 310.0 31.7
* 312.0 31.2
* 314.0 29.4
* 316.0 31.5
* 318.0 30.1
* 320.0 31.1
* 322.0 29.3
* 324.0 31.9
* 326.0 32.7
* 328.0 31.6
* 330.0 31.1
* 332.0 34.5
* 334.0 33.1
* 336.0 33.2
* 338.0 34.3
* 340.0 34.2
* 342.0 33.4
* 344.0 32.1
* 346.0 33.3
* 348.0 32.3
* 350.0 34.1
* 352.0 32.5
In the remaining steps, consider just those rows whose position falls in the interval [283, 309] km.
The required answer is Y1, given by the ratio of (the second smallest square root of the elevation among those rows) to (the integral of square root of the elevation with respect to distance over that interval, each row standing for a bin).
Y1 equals 0.0379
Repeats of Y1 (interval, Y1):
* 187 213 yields 0.0377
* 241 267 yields 0.0376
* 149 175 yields 0.0375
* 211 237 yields 0.0376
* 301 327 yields 0.0374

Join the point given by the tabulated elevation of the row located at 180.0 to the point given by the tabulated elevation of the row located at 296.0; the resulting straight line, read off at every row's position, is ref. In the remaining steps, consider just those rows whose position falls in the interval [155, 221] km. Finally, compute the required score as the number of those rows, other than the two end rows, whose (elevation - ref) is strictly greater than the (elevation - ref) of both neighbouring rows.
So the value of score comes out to 10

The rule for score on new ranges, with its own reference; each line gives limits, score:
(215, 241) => 4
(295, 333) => 6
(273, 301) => 3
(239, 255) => 1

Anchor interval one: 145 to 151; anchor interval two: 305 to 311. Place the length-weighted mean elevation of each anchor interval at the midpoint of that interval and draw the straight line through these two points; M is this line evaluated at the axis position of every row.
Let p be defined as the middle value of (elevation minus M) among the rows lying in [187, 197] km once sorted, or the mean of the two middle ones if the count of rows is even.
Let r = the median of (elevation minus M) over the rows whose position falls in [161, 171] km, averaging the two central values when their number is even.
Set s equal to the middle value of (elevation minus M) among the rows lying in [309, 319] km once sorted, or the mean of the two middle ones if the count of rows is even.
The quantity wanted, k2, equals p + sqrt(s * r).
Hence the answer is -0.5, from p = -1.0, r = -0.9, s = -0.32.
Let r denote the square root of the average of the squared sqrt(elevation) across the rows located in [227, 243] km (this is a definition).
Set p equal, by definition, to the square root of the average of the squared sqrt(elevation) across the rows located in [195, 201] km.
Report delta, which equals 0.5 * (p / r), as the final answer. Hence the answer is 0.50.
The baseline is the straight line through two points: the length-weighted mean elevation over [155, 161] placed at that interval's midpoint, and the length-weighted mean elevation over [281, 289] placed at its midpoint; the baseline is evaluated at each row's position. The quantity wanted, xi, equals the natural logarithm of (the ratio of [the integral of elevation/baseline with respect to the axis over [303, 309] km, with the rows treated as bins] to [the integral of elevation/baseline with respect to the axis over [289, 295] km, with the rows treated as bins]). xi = 0.03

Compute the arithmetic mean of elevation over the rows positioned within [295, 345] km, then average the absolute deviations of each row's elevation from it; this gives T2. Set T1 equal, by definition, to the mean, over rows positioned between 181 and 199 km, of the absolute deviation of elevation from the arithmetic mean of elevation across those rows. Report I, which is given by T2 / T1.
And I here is 2.38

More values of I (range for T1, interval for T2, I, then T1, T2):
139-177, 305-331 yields 0.98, 0.70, 0.69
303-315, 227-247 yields 1.04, 0.64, 0.67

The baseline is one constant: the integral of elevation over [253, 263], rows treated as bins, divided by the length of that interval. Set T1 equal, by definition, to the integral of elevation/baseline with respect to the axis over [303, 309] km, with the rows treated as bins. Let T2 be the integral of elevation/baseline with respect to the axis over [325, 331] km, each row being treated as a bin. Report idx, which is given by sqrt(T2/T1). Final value 1.00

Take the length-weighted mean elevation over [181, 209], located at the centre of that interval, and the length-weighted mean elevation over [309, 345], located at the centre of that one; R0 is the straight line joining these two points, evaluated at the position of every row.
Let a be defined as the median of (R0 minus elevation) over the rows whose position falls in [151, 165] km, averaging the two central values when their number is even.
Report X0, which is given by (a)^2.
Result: 0.2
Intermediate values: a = -0.4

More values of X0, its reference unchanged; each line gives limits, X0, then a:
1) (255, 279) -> 2.2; 1.5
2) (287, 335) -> 0.0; 0.2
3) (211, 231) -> 1.2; 1.1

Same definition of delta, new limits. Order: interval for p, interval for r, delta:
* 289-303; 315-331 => 0.49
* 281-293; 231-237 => 0.54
